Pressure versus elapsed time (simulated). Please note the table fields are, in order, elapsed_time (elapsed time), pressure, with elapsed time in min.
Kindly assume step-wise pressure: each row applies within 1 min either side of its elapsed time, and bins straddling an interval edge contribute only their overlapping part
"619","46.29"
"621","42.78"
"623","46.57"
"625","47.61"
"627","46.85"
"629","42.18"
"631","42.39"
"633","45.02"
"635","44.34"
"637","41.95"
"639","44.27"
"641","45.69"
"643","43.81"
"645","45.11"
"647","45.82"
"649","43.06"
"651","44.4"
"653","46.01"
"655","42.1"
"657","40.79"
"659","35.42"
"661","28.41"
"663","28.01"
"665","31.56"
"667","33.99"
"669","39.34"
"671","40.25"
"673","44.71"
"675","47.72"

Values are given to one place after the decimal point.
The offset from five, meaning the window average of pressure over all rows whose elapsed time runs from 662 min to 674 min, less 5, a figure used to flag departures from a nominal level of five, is 31.3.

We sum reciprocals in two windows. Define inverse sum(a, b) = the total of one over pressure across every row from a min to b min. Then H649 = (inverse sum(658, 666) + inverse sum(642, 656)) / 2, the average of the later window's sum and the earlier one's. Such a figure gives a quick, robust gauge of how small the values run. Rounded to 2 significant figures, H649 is 0.14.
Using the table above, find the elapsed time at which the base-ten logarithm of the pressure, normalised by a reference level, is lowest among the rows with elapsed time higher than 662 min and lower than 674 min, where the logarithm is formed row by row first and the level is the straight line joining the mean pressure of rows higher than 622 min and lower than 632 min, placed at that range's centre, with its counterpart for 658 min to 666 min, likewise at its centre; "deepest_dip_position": 663 min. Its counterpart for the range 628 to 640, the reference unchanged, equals 629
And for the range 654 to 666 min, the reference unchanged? 661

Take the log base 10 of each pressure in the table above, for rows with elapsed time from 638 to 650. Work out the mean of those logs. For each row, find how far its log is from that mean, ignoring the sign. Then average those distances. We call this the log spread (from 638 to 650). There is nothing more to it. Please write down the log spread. 0.01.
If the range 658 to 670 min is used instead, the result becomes 0.05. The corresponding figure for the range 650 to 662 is 0.06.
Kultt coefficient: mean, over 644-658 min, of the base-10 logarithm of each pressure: 1.64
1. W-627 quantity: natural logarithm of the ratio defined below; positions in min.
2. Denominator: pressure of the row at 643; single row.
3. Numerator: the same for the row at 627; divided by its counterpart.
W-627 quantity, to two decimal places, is 0.07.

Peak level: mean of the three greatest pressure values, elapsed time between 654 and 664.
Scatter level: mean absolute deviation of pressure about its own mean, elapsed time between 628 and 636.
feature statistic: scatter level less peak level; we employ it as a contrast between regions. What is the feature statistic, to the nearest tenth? -38.2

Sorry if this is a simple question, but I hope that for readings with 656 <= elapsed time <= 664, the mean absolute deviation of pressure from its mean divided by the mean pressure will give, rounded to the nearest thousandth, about 0.149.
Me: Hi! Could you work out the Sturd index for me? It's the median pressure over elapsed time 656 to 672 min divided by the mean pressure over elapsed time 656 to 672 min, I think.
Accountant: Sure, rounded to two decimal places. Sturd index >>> 1.00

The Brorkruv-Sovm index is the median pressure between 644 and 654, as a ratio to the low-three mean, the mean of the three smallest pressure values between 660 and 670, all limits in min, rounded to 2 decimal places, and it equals 1.54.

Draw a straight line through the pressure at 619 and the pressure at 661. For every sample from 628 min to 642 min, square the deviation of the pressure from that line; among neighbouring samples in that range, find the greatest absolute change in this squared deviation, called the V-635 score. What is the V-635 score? 35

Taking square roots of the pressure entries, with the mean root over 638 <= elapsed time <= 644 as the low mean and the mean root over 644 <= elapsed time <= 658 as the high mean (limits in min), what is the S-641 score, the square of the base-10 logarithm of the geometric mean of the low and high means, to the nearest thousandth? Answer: 0.677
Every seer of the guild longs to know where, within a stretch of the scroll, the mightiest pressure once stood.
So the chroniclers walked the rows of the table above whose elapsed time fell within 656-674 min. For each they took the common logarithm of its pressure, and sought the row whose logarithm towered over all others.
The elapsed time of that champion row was 673 min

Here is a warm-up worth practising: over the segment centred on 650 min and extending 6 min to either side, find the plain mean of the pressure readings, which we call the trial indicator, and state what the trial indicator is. 44.4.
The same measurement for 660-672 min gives 33.6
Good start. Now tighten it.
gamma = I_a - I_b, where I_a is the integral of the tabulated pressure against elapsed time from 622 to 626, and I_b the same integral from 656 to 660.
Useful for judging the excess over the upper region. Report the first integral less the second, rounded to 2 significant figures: 36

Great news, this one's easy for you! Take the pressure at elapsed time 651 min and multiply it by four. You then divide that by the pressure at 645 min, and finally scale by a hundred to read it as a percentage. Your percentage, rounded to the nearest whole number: 394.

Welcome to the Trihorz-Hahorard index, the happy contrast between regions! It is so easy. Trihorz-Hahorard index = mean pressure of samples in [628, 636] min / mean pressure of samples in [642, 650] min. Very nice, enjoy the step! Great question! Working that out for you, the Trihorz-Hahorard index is 0.98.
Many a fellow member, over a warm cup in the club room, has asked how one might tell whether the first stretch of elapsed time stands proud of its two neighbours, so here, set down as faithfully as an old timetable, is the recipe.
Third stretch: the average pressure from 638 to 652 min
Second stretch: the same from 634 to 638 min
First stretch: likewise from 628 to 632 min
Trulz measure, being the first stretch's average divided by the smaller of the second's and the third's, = 0.98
